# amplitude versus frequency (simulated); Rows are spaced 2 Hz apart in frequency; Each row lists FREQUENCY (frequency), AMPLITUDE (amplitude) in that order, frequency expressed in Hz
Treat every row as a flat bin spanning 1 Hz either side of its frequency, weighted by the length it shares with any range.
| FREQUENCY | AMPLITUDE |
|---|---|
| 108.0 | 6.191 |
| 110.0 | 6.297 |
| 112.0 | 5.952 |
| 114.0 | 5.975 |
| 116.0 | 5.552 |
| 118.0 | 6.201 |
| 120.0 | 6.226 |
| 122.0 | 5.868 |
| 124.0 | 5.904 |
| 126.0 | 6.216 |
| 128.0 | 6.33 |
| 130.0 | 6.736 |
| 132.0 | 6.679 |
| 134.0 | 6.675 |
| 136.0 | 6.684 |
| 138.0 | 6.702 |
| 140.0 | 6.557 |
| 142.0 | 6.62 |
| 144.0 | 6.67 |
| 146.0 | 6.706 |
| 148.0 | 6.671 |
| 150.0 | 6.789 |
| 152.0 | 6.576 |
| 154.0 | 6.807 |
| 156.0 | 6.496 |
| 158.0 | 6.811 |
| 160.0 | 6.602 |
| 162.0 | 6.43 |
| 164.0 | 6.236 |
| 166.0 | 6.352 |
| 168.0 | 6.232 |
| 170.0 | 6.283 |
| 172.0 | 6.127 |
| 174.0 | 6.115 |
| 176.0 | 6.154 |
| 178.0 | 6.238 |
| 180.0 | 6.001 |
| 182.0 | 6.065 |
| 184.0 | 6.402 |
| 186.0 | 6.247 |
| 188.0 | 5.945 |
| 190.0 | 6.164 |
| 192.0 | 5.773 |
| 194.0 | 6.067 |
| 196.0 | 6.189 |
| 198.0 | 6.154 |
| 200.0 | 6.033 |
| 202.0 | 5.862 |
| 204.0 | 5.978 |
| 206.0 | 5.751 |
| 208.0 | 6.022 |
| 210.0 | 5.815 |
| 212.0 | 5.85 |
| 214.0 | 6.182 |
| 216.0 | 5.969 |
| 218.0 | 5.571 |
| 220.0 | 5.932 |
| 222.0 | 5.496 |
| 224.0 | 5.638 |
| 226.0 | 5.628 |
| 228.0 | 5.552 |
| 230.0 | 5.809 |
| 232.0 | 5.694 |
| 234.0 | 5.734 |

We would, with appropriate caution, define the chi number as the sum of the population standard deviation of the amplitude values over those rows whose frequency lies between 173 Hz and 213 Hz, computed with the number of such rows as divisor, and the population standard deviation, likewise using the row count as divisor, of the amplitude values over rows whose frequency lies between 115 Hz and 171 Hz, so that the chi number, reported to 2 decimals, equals 0.48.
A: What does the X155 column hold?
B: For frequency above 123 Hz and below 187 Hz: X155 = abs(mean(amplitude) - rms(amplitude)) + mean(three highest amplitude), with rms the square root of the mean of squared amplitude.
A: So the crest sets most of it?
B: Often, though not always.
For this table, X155 6.81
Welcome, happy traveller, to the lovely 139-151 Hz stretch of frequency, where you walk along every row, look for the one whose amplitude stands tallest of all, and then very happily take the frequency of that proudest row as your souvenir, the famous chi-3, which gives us 150.0 Hz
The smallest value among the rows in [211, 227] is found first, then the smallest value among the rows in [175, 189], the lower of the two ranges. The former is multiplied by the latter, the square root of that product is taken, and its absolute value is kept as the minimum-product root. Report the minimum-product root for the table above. 5.72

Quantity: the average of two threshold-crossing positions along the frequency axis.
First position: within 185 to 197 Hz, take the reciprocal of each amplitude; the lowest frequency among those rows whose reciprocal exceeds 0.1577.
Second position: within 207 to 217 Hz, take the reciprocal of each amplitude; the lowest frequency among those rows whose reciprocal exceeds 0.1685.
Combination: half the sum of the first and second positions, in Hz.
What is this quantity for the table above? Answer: 198 Hz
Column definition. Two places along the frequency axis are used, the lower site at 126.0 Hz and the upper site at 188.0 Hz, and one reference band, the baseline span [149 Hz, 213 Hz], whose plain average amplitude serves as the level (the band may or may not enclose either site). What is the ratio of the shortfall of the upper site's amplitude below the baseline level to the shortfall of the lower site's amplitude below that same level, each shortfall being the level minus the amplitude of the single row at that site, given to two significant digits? -24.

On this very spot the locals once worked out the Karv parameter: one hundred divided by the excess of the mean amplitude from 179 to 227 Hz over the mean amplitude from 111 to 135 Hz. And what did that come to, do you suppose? -407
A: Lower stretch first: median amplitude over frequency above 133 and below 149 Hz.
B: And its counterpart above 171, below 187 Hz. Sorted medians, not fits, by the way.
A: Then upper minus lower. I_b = -0.53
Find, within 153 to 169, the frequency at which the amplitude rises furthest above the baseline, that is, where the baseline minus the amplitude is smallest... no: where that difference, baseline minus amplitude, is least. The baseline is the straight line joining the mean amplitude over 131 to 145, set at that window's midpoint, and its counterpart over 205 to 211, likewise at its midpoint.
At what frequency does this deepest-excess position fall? 158.0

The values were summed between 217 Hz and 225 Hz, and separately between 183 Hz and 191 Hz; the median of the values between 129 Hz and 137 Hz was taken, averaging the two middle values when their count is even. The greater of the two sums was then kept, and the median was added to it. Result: 31.4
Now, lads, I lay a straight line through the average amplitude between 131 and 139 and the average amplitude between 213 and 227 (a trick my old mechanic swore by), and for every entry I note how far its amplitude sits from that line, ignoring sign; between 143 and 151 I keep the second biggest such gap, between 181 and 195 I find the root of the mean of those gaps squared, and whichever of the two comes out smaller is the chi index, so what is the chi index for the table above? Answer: 0.139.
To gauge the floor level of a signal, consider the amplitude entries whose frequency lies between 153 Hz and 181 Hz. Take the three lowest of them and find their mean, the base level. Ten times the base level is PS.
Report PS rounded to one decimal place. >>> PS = 60.8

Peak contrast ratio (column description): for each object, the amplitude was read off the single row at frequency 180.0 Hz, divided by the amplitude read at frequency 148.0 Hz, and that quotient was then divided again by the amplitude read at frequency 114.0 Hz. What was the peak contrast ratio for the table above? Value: 0.151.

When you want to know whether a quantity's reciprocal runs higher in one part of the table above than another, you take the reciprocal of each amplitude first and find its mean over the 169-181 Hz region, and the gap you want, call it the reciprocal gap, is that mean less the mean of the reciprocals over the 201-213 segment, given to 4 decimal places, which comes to -0.0076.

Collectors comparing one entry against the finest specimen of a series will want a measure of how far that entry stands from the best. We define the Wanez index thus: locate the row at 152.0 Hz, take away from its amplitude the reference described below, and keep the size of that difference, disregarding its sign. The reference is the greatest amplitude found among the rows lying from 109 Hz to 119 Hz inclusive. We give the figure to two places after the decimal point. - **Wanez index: 0.28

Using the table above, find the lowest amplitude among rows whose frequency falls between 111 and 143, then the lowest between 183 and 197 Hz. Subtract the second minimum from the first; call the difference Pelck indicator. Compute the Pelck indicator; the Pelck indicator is -0.2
